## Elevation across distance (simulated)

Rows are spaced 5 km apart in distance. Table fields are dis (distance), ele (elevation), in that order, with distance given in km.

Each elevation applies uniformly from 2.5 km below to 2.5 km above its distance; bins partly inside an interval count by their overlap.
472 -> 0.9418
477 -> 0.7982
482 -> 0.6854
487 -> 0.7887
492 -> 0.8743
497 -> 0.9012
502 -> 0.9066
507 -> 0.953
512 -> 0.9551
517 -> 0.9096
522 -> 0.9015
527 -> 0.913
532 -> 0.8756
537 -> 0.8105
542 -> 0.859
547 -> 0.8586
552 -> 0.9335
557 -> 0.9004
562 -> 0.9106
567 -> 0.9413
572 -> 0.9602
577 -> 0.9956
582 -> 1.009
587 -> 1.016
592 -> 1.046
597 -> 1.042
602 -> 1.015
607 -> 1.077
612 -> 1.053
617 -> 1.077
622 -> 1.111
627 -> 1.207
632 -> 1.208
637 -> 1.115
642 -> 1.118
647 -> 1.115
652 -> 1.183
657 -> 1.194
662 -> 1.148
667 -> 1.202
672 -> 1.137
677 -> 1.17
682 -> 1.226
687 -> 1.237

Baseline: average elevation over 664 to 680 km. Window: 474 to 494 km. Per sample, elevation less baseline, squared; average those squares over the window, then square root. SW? 0.39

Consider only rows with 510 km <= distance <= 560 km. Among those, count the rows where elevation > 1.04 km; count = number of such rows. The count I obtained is 0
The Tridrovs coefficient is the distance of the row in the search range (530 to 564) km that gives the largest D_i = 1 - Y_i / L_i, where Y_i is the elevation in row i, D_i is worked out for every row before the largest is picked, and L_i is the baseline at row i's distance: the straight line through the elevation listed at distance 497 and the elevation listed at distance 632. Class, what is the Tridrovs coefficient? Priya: 537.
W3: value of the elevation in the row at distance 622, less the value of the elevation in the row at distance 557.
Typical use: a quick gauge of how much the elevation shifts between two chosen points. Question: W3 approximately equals 0.21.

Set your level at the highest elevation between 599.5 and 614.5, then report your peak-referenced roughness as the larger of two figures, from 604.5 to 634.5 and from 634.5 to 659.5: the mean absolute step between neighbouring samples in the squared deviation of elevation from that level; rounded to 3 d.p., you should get 0.004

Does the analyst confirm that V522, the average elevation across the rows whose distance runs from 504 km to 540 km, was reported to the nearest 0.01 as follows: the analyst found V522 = 0.90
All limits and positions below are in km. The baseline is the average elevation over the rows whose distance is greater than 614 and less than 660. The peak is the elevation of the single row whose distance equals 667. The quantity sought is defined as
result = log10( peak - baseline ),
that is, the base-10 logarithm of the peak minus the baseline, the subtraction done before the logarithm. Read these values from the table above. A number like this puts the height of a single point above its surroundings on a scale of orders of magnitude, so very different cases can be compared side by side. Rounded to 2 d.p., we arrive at -1.26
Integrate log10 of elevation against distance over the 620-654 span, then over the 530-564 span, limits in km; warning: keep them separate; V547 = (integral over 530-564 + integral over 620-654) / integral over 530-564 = -0.1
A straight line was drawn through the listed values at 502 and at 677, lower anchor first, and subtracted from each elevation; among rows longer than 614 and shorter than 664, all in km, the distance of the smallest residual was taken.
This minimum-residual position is 647 km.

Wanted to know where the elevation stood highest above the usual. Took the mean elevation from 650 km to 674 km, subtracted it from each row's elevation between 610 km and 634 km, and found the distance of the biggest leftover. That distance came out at 632 km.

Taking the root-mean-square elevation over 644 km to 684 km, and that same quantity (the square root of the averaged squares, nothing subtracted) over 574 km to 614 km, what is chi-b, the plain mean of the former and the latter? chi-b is 1.10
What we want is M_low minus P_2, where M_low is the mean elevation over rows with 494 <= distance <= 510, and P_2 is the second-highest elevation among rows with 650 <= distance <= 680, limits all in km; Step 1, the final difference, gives -0.27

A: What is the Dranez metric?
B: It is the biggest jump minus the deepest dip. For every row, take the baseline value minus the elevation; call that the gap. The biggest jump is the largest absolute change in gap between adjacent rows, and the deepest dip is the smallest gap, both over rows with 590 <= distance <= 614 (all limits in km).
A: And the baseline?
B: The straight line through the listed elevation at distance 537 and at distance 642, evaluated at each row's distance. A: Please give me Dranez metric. 0.12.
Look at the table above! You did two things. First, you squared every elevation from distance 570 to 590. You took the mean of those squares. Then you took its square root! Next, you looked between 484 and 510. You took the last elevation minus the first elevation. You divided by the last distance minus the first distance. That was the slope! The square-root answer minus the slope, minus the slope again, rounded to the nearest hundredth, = 0.98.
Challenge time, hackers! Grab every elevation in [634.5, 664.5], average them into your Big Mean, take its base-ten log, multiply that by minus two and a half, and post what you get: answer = -0.15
